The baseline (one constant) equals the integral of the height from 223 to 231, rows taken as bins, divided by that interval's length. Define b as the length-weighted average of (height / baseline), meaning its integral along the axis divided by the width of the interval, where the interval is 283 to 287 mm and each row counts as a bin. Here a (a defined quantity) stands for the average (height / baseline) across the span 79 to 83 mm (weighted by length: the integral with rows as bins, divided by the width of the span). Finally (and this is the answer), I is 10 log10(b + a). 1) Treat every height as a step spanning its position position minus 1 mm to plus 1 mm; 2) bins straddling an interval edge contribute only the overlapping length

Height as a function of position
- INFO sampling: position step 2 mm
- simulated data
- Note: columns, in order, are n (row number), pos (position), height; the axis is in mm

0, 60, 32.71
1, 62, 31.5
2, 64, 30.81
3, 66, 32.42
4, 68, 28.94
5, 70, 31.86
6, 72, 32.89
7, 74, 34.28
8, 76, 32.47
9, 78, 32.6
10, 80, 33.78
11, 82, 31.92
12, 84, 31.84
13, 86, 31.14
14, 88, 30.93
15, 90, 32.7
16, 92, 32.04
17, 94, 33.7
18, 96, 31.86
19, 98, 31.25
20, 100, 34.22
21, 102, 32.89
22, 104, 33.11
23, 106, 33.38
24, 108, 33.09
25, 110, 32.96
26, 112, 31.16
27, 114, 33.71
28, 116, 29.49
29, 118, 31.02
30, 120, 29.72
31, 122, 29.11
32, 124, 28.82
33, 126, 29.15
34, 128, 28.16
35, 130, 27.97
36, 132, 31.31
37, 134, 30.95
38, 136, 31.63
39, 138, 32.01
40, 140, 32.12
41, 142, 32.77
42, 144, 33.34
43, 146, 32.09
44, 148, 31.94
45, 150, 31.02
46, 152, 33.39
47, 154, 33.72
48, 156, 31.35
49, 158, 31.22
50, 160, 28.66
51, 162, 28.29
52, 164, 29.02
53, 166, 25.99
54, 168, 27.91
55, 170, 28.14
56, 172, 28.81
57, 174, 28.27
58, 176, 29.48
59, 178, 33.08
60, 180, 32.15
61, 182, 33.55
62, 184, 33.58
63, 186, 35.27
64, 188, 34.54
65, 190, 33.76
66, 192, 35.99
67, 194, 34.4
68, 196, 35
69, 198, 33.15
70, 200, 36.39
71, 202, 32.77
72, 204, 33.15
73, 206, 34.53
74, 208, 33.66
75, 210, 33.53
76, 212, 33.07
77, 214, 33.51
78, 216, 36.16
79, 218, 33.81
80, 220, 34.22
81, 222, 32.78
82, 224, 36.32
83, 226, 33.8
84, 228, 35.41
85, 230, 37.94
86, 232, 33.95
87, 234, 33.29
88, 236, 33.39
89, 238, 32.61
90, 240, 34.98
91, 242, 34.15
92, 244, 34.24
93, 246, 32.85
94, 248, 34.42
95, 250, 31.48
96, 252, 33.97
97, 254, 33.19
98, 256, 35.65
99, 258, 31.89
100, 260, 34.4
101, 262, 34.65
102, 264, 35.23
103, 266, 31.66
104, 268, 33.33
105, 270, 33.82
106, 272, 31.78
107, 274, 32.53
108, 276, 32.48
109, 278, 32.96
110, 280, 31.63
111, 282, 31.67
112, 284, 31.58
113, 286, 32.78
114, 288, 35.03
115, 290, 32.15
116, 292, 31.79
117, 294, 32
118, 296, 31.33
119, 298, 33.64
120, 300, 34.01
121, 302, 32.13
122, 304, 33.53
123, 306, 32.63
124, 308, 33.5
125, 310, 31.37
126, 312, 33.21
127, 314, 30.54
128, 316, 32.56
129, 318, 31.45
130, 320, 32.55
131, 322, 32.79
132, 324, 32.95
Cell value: 2.58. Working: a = 0.916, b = 0.90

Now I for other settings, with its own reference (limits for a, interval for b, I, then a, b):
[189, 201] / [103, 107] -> 2.78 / 0.970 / 0.93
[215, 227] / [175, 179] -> 2.63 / 0.962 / 0.87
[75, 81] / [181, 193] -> 2.74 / 0.919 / 0.96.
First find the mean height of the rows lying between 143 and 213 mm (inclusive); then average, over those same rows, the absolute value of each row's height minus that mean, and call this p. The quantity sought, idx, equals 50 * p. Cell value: 107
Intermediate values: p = 2.14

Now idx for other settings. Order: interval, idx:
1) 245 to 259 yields 57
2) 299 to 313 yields 37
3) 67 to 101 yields 50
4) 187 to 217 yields 49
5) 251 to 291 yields 56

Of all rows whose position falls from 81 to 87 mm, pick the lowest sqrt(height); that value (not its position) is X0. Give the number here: 5.58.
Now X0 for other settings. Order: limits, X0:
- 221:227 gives 5.73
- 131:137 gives 5.56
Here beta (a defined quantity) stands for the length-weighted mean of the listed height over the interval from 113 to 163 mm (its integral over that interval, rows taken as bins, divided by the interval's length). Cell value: 30.9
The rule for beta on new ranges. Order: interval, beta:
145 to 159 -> 32.1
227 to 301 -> 33.3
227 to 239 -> 34.4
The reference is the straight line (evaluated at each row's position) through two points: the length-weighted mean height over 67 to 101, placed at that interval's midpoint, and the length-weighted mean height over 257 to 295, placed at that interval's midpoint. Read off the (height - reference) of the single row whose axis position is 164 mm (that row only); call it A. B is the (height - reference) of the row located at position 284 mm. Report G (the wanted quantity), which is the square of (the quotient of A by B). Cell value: 7.7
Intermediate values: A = -3.5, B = -1.3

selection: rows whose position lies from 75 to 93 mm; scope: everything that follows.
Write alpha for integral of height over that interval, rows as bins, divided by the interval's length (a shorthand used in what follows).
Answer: 32.2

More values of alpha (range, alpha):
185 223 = 34.2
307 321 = 32.2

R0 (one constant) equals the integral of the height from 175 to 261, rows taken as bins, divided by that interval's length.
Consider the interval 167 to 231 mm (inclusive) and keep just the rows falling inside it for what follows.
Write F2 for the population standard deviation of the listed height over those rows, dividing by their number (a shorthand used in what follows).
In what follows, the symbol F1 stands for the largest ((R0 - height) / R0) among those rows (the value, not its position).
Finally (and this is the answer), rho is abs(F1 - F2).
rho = 2.3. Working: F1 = 0.178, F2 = 2.4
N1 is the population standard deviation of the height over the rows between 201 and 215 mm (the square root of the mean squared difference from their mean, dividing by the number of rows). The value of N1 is 0.52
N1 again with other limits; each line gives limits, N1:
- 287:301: 1.27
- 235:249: 0.81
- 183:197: 0.79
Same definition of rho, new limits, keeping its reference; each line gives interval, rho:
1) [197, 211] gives 1.1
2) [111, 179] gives 1.8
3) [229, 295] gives 1.4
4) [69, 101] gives 0.9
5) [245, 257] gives 1.2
